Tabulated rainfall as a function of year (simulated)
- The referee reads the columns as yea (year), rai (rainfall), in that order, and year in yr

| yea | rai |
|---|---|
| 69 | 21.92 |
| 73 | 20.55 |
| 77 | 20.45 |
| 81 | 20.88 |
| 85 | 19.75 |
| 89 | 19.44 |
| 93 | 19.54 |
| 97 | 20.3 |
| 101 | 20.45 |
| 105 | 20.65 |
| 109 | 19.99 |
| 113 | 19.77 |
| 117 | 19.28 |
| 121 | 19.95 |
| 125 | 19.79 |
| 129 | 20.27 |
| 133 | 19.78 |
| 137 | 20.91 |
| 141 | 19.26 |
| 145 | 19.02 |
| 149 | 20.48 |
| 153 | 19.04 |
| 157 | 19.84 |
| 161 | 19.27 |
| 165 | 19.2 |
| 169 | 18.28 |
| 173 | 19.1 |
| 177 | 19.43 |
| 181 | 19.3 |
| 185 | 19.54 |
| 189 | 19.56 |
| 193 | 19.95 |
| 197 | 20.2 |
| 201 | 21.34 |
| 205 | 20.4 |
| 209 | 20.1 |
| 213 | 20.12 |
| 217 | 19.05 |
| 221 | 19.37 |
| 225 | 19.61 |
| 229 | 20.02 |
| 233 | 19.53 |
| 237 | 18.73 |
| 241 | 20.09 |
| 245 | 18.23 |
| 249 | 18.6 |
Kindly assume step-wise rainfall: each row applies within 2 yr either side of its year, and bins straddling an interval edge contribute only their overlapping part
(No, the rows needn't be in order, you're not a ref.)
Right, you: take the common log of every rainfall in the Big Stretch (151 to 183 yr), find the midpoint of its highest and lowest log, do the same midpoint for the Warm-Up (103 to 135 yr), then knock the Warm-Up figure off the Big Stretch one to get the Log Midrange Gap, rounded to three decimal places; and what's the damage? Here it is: -0.020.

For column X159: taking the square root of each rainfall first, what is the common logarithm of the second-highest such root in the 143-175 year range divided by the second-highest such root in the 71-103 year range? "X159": -0.0076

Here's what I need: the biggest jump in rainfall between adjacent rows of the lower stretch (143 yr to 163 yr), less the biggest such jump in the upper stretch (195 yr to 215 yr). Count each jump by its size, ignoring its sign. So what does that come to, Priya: 0.3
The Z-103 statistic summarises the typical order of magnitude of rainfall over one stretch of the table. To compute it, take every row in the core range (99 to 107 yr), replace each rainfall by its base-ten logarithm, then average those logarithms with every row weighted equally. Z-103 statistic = 1.31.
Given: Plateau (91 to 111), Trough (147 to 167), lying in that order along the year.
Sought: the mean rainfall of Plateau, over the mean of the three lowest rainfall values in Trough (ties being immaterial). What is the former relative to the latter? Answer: 1.05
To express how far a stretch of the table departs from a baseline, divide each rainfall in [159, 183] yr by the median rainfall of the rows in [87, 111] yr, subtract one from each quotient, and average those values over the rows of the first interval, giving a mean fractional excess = -0.052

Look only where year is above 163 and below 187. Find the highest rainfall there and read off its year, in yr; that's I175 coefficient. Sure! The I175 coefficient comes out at 185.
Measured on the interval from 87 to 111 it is 105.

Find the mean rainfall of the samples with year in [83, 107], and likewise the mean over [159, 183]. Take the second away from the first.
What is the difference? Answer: 0.9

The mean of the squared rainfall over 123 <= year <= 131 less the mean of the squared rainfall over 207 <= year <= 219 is 11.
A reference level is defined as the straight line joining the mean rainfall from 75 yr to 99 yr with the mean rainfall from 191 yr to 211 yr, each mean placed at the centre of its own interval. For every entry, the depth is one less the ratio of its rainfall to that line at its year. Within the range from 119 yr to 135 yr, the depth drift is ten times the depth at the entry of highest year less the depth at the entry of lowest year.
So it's 0.1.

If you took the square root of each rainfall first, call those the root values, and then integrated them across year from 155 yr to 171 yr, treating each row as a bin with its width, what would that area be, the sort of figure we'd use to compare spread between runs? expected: 70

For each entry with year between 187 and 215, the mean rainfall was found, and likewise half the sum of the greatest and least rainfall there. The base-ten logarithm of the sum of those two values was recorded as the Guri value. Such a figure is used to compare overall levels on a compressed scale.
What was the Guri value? 1.61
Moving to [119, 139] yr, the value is 1.61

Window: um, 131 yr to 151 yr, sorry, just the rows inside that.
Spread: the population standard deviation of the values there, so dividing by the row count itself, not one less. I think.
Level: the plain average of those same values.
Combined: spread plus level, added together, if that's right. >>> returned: 20.6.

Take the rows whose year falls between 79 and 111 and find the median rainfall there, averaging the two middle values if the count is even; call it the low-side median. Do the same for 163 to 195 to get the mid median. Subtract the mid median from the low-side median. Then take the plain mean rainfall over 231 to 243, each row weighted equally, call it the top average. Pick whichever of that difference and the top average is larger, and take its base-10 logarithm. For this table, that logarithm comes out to 1.29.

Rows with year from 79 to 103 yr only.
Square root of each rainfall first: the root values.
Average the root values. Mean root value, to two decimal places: 4.48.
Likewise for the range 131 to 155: 4.44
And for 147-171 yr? 4.40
